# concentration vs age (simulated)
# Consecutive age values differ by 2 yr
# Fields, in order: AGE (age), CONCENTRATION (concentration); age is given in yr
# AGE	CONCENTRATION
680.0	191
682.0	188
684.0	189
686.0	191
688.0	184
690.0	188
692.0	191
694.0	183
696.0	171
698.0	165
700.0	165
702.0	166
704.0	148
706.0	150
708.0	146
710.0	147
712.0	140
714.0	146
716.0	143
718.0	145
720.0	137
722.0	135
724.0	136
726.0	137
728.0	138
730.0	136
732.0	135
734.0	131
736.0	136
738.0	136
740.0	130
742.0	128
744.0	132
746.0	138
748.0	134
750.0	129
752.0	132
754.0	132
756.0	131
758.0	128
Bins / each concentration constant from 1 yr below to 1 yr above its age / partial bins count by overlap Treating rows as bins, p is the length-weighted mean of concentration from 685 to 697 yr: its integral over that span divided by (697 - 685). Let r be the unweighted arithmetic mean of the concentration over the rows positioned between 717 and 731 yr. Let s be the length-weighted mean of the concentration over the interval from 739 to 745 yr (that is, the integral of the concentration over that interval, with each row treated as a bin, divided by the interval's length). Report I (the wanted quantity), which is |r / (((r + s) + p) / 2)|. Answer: 0.609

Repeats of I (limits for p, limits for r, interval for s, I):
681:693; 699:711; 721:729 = 0.642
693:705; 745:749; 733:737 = 0.624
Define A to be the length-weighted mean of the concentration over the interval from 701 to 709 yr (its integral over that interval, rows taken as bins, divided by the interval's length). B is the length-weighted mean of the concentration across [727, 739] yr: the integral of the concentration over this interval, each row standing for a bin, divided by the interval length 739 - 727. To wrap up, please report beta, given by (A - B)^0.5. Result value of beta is 4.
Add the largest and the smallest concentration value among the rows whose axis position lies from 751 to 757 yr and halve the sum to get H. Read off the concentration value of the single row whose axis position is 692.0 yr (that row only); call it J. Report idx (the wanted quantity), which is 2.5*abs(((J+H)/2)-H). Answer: 74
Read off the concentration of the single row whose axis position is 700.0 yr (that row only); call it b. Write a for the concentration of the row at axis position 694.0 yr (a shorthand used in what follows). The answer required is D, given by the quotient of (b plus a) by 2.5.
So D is 139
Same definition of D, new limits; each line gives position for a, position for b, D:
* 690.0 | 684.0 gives 151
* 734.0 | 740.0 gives 104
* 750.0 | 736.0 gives 106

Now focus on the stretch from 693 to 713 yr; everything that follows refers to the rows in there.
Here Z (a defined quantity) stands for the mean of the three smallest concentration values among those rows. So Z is 144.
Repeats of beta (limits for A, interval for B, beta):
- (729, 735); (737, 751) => 1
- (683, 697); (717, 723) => 7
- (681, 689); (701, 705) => 6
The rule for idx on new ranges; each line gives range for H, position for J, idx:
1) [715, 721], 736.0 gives 6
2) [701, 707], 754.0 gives 31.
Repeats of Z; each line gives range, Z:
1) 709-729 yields 136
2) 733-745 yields 130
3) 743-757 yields 131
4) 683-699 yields 173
